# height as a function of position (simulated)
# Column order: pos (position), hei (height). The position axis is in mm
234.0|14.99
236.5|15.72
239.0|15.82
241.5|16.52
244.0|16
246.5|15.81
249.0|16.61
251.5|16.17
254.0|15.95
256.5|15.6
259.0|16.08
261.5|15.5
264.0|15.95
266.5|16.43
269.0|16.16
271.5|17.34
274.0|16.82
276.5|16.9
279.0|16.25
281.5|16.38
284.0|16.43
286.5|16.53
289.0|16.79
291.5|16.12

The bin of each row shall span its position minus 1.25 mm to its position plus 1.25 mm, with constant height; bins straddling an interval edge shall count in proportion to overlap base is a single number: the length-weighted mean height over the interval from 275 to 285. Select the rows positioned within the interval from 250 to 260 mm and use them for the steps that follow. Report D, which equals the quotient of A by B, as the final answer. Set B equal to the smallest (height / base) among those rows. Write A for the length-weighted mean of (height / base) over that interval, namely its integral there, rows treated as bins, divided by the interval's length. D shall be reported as 1.02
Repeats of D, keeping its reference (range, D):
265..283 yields 1.03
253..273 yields 1.04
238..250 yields 1.02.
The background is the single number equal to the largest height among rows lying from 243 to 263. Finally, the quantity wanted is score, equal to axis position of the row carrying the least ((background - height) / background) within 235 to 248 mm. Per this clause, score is 241.5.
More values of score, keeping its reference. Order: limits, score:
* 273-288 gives 276.5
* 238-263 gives 249.0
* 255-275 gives 271.5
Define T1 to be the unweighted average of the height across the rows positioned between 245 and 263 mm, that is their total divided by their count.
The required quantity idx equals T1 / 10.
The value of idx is 1.60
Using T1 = 16.0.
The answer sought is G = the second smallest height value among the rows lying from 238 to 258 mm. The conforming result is 15.81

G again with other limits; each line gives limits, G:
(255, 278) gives 15.6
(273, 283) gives 16.38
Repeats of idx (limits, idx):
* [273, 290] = 1.66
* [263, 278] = 1.66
